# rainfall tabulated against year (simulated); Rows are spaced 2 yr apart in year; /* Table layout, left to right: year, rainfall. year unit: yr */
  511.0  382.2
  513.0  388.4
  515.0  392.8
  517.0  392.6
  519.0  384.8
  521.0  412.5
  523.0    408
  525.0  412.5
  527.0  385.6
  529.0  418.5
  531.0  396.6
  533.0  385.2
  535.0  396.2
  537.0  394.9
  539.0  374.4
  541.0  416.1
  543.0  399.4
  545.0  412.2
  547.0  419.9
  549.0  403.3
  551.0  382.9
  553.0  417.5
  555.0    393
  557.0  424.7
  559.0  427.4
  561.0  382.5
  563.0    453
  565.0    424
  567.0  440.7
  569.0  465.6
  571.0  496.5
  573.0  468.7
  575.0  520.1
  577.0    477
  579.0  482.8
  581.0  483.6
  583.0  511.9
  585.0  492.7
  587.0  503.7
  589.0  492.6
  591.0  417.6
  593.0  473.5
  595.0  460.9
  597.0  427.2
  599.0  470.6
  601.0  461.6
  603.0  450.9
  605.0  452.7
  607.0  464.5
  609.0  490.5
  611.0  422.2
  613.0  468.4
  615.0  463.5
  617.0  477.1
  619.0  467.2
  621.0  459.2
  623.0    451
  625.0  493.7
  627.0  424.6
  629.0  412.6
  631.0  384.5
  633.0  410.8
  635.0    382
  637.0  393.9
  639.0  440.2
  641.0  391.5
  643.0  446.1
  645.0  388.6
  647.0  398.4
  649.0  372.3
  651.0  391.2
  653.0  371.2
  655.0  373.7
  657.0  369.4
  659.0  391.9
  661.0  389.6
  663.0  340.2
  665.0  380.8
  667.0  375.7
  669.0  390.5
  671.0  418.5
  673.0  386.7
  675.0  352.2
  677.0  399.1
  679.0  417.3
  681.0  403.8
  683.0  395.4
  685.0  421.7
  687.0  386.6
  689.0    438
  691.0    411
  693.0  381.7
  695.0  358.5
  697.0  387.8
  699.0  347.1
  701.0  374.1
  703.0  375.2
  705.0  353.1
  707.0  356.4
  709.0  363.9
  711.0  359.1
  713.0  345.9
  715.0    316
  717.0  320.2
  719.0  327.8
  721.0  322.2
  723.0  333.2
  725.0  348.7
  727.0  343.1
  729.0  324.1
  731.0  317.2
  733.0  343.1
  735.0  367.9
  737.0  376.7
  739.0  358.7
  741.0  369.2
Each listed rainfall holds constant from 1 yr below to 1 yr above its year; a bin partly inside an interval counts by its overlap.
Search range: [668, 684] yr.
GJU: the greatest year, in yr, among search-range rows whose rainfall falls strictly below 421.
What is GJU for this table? 683.0 yr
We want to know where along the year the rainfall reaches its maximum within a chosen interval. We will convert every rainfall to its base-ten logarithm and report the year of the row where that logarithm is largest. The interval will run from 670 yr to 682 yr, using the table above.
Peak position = 671.0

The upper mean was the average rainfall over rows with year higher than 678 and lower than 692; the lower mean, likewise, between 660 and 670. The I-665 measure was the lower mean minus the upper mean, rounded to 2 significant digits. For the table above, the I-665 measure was -35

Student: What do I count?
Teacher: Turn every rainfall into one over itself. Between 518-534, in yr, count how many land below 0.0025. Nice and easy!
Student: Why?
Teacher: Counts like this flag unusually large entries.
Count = 4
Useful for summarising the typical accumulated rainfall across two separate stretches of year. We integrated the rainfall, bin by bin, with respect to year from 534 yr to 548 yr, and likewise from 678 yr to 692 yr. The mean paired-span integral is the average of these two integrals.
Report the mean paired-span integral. 5687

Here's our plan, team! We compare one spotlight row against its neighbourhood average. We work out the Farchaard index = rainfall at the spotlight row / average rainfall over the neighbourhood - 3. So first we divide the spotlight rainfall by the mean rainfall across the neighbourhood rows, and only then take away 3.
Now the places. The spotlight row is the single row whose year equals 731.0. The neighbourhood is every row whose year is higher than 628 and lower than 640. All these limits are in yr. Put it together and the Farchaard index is -2.21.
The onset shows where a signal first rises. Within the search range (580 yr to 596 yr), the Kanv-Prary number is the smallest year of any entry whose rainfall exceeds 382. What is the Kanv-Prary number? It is 581.0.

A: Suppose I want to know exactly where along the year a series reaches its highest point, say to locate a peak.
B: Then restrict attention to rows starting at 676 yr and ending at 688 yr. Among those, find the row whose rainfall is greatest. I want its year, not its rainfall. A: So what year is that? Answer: 685.0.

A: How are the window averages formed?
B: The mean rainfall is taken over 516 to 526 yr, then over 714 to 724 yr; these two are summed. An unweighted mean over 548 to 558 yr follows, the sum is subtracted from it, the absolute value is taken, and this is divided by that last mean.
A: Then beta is 0.80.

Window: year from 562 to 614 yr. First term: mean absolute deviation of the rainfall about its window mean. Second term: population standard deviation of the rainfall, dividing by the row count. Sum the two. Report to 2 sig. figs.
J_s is 48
